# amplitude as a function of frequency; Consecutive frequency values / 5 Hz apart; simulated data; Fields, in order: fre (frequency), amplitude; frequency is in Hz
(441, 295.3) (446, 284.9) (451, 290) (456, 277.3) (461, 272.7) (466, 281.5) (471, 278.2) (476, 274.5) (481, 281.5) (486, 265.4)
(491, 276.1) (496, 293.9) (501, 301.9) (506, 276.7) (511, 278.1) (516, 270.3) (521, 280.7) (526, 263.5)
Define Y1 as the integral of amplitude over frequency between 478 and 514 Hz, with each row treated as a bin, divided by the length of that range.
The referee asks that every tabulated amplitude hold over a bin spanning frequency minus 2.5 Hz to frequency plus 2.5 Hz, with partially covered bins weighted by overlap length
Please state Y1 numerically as 282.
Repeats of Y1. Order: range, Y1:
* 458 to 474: 277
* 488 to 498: 284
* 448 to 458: 284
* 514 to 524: 275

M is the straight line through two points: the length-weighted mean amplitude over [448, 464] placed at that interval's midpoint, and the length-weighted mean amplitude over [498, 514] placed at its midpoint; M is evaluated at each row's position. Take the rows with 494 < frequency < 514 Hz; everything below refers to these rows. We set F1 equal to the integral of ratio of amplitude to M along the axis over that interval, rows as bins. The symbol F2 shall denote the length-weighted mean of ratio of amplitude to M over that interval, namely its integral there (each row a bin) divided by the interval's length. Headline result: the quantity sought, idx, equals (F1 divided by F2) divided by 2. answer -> 10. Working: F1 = 20.1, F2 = 1.01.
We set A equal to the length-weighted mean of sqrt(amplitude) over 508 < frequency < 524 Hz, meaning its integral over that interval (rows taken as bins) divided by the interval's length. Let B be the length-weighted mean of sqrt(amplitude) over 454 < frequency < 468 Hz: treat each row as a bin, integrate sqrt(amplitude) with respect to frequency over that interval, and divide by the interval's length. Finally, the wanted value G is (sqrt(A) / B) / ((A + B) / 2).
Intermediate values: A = 16.61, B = 16.6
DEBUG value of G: 0.0147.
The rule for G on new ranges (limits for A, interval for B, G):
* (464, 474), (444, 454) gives 0.0143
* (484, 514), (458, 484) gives 0.0147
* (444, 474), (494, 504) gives 0.0140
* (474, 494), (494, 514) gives 0.0143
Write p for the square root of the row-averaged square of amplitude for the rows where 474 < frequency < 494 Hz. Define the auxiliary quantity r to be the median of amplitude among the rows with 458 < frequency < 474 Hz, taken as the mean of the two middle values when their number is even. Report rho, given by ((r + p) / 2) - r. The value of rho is -2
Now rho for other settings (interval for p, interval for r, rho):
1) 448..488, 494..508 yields -8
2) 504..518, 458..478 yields -1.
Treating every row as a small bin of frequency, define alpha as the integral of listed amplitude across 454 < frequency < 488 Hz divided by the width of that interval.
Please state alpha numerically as 276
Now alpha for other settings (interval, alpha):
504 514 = 277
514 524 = 275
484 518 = 281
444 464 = 281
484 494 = 272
